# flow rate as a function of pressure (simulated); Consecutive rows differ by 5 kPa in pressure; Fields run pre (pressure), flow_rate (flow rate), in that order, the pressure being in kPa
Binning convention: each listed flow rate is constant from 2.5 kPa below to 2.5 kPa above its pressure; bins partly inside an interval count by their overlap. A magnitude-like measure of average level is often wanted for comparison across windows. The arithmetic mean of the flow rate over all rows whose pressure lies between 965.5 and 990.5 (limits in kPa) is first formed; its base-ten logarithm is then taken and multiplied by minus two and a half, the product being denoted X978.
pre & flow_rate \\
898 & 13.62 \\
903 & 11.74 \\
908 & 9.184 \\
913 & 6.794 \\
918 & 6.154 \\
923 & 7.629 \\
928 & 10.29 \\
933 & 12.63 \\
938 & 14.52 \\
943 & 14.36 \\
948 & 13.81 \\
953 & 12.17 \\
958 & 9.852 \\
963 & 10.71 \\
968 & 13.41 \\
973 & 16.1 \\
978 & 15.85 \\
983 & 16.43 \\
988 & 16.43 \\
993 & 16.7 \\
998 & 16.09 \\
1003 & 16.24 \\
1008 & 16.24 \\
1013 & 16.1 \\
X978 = -3.0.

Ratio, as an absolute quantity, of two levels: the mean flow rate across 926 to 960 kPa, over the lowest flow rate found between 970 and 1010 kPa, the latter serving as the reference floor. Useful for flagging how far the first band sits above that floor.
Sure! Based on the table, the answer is 0.79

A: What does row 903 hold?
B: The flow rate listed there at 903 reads 11.74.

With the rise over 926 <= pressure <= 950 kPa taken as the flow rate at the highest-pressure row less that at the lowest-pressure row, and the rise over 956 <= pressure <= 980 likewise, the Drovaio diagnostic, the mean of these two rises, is 4.8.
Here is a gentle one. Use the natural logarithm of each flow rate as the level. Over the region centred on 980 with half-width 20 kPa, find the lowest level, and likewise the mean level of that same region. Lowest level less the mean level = -0.34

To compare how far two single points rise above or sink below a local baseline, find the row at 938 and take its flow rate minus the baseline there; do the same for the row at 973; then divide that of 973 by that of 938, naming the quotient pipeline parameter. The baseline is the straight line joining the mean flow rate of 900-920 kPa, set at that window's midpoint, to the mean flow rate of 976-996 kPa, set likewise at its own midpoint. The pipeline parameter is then 0.3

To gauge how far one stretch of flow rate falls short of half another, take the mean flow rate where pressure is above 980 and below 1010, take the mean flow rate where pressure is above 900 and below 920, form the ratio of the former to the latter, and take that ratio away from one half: -1.4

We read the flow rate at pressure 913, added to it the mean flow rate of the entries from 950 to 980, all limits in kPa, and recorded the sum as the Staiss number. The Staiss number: 19.8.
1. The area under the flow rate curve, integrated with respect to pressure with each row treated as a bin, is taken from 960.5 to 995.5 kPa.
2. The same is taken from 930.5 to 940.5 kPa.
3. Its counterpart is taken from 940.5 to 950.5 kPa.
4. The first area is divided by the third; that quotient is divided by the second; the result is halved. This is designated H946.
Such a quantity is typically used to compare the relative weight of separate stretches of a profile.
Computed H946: 0.014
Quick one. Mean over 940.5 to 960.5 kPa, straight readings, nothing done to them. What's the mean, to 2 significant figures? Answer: 13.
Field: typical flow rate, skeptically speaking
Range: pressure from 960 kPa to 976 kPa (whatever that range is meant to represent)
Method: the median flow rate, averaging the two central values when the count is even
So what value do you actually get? 13.4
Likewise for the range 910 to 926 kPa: 6.8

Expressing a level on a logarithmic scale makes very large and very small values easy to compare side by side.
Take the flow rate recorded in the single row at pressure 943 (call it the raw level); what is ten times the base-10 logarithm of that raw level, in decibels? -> 11.6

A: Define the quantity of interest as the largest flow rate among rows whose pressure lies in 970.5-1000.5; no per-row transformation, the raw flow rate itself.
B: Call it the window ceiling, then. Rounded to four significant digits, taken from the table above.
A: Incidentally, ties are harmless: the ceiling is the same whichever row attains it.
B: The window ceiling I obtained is 16.70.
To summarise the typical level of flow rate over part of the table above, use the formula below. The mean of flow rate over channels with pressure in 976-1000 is 16.3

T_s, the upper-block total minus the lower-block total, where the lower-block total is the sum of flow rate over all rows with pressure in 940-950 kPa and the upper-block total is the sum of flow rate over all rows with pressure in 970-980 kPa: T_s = 4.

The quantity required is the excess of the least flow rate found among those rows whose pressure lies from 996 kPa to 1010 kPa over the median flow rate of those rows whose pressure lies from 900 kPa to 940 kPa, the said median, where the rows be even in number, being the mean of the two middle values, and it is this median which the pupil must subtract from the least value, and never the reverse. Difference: 6.4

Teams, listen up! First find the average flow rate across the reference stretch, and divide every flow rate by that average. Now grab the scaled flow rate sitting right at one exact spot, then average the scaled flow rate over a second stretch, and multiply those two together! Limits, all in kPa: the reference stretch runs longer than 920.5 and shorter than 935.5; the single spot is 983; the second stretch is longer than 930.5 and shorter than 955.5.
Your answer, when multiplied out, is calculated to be 2.1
